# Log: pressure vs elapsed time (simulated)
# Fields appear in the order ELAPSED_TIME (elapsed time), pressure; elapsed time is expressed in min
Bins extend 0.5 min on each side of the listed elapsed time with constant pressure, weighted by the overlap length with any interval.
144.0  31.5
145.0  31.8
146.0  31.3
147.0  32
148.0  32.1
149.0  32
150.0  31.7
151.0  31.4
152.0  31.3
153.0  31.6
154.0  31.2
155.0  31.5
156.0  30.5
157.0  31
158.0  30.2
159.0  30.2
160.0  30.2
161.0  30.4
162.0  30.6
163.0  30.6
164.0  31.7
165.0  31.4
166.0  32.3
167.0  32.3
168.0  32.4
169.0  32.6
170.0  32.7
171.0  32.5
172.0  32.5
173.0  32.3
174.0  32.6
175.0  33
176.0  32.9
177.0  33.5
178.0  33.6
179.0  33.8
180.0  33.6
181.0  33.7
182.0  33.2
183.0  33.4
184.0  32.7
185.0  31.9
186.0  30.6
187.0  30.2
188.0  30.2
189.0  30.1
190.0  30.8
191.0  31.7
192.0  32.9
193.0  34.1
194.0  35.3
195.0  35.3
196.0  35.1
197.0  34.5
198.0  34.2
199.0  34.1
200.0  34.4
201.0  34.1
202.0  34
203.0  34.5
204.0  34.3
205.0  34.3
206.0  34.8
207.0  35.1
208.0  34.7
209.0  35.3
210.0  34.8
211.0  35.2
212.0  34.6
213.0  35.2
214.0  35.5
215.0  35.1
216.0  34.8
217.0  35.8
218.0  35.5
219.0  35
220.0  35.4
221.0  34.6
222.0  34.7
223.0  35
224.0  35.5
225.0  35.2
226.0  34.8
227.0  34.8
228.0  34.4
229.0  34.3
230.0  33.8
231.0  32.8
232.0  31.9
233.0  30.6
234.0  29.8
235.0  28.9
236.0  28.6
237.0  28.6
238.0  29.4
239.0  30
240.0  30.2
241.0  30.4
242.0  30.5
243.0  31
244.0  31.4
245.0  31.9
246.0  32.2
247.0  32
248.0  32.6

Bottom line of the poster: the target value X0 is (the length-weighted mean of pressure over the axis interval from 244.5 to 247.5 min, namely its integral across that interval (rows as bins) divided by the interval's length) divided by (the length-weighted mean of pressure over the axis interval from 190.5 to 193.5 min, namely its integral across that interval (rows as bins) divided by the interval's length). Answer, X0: 0.97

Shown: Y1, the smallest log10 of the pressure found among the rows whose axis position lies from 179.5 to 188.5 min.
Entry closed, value 1.48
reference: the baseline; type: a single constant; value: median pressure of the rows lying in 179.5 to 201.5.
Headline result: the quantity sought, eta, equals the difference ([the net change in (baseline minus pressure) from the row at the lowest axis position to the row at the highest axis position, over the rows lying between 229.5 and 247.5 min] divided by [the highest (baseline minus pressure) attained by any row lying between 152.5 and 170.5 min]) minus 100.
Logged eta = -99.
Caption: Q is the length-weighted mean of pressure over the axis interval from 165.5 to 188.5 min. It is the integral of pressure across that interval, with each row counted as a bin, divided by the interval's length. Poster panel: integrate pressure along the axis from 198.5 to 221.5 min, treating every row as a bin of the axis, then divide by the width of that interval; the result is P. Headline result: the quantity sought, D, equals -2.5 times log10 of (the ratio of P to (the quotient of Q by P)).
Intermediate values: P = 34.8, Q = 32.5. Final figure -3.93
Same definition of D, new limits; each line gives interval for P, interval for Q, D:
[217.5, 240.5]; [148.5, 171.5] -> -3.84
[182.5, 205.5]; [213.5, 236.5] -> -3.78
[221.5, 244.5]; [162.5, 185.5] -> -3.74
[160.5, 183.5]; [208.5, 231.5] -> -3.70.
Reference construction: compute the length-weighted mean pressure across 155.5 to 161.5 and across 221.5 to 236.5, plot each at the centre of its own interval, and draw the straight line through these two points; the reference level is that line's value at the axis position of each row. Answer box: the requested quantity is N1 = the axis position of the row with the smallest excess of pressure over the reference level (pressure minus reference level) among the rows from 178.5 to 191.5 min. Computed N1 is 189.0 min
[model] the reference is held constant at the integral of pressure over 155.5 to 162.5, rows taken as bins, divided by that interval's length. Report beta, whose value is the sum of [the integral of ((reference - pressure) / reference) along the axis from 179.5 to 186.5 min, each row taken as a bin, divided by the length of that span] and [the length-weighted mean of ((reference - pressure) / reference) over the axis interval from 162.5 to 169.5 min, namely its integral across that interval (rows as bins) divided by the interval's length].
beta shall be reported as -0.12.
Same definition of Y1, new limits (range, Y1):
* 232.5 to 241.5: 1.46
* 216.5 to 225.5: 1.54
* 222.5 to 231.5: 1.52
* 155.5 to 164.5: 1.48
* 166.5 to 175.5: 1.51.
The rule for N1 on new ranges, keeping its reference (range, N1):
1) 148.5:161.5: 160.0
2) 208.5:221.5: 221.0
